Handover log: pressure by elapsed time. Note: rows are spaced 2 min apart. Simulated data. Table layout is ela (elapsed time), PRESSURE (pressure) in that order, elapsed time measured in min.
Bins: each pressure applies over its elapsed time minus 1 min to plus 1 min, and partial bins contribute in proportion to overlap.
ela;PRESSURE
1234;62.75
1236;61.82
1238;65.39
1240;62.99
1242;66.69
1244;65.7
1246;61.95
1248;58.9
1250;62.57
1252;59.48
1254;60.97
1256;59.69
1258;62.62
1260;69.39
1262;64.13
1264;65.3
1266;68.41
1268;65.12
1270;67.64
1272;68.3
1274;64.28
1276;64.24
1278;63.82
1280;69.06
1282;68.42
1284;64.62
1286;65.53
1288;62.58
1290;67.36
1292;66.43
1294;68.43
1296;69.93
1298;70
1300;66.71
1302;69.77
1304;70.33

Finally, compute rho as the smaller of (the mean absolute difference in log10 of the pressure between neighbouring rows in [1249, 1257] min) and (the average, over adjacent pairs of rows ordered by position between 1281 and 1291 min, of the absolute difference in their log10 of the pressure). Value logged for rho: 0.0140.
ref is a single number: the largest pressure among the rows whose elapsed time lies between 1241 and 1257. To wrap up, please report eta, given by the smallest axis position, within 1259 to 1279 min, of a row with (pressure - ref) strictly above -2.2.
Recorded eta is 1260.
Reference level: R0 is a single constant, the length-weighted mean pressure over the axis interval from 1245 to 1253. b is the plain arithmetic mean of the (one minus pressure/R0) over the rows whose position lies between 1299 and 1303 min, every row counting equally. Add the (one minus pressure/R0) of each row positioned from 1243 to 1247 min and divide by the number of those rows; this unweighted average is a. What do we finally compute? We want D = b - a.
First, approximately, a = -0.051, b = -0.12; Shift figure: -0.073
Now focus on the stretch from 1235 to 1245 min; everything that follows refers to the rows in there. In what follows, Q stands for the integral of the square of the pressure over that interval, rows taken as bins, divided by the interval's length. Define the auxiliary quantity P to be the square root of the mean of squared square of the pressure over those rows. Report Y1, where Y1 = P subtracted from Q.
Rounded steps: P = 4172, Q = 4166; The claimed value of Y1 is -7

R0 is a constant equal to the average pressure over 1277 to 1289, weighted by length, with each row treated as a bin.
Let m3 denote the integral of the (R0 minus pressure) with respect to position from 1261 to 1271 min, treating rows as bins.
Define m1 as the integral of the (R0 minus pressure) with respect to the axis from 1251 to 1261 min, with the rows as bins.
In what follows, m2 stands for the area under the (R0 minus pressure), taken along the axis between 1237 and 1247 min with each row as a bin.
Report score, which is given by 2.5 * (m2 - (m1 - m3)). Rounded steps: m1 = 32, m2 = 11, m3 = -4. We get -64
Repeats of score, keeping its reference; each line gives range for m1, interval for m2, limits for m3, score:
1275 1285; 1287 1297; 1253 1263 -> 35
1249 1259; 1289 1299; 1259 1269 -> -204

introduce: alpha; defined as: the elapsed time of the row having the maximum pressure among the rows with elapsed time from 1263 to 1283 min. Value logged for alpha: 1280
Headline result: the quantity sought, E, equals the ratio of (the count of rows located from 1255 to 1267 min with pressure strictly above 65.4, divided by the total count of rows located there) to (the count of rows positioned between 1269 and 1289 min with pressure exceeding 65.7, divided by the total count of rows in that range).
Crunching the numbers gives 0.8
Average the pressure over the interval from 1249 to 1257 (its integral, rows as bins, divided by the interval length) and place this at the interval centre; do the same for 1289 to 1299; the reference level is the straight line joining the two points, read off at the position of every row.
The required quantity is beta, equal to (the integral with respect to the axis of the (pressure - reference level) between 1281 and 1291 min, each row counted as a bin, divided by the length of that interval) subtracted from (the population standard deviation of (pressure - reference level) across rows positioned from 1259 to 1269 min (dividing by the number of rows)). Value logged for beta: 3.5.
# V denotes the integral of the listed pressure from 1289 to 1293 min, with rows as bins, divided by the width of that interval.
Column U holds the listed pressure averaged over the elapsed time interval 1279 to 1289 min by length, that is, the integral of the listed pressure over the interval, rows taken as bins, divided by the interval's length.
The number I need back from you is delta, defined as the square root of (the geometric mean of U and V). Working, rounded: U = 66.04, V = 66.9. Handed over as 8.15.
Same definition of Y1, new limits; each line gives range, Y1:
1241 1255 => -15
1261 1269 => -5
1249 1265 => -19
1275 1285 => -10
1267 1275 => -6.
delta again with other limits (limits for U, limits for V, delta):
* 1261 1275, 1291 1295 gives 8.17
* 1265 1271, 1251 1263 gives 8.05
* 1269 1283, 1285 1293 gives 8.12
